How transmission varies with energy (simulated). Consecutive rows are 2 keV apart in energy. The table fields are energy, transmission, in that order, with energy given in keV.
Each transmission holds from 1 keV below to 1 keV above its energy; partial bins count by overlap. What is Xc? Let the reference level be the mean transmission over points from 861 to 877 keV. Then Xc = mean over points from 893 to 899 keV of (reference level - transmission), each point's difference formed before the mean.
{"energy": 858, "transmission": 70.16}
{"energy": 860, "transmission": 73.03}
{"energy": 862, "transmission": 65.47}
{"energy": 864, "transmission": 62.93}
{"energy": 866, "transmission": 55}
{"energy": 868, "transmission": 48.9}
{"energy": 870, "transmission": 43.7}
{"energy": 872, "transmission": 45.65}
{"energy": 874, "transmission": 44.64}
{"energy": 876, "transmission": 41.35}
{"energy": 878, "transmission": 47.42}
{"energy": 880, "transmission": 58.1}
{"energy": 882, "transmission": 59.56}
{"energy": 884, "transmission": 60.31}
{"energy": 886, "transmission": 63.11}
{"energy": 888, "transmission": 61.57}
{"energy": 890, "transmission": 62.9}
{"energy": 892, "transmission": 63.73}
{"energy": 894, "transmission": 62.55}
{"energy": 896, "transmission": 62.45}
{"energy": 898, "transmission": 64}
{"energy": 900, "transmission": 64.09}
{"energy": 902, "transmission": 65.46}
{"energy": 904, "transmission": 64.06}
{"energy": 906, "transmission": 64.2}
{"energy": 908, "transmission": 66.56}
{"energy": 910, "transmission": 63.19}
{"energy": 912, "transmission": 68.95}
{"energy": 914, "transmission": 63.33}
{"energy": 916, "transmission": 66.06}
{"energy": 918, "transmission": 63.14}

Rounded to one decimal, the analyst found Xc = -12.0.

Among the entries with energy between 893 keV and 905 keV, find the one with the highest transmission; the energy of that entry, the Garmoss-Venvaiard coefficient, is 902 keV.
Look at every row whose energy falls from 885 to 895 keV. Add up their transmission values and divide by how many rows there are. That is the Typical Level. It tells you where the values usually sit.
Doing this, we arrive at 63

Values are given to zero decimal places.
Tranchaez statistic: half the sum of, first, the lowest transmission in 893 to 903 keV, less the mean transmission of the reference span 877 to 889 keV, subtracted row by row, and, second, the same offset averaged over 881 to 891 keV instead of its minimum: 4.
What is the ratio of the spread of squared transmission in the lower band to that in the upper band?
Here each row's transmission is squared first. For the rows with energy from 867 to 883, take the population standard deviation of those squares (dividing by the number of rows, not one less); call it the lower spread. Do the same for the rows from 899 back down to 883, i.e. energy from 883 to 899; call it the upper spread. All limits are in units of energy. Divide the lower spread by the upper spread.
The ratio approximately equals 4.6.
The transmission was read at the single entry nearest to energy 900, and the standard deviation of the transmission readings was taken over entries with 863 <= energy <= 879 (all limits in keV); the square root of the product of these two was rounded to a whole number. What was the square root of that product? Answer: 21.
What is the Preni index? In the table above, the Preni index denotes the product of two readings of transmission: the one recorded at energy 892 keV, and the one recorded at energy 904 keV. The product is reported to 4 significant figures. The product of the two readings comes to 4083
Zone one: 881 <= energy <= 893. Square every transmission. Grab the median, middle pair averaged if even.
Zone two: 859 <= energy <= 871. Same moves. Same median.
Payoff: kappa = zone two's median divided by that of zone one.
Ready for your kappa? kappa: 0.90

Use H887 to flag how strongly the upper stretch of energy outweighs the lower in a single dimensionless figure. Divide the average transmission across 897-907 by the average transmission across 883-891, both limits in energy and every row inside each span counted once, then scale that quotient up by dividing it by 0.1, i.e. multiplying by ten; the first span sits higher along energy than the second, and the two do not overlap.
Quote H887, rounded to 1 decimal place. 10.4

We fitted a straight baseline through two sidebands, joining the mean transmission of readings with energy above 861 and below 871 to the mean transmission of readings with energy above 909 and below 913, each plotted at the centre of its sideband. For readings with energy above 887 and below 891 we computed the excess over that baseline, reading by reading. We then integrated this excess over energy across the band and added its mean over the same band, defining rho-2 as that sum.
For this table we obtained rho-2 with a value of 7.4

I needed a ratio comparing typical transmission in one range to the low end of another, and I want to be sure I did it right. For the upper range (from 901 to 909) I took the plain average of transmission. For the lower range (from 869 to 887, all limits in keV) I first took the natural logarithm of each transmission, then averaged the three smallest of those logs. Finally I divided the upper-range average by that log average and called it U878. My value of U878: 17.3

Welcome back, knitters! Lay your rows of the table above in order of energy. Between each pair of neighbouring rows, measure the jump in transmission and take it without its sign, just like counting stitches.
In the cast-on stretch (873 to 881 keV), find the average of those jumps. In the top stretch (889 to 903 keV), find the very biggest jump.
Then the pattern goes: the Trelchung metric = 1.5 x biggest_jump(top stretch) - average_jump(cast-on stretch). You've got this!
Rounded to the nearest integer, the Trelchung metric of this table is -4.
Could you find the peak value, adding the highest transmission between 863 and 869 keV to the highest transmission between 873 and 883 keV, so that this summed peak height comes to 122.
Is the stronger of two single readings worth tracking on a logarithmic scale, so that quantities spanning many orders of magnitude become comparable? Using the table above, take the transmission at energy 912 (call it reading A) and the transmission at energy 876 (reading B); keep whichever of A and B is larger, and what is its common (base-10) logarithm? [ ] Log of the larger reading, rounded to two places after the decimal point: 1.84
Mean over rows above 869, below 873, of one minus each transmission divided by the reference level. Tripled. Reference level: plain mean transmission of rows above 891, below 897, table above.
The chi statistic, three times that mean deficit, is 0.87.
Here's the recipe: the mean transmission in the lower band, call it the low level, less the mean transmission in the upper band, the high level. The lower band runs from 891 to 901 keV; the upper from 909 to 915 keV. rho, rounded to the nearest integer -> -2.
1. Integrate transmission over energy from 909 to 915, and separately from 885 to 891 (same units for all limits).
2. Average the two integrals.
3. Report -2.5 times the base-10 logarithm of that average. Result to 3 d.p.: -6.458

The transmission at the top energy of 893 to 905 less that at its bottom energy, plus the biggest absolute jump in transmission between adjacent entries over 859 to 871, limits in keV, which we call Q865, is 9.4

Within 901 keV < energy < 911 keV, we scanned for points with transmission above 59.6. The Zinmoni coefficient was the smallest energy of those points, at 902 keV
